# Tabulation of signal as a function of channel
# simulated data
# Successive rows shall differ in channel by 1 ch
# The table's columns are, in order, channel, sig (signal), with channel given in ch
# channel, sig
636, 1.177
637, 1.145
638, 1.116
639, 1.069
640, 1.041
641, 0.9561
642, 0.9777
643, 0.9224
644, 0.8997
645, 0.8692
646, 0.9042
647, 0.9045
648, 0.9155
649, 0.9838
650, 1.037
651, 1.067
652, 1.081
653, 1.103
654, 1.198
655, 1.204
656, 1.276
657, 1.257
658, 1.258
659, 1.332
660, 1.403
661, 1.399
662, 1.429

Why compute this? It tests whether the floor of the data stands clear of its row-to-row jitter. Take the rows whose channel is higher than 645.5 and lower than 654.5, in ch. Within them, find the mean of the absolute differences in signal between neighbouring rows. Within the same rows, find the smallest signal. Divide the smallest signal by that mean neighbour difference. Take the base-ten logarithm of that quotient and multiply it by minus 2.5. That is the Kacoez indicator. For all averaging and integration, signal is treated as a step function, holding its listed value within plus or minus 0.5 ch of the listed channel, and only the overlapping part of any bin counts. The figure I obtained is -3.5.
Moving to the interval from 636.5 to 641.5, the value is -3.3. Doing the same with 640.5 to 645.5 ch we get -3.6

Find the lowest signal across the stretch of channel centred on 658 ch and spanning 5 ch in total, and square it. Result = 1.6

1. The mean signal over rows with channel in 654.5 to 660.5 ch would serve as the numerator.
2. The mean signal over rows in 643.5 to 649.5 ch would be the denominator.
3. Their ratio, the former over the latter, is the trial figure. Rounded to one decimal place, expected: 1.4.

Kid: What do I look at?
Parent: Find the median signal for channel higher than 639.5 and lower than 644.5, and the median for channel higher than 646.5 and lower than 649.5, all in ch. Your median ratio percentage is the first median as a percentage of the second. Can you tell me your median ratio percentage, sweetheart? 104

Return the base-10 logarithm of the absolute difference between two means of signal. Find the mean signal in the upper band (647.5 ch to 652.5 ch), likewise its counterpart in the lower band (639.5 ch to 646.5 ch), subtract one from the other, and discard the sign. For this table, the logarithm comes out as -1.1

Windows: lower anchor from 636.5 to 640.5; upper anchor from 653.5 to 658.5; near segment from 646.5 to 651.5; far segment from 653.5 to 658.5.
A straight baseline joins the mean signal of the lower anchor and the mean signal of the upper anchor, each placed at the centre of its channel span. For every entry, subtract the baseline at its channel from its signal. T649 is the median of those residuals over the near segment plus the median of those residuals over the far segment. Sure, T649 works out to -0.19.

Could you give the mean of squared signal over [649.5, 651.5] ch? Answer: 1.1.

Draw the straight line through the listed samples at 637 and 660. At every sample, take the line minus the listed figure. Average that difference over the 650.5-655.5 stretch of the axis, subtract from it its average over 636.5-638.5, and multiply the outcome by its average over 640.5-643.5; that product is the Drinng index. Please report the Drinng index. 0.043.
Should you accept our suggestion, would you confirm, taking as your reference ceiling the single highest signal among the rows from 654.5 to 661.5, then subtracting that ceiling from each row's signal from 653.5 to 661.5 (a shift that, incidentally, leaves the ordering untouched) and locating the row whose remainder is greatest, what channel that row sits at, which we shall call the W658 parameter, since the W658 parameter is 660 ch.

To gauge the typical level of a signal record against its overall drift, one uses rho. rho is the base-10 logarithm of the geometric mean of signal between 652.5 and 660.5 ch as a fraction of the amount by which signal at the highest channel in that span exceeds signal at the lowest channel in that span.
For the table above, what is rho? 0.62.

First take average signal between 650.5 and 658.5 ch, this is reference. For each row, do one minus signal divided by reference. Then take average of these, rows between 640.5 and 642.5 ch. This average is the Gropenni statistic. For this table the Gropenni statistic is 0.18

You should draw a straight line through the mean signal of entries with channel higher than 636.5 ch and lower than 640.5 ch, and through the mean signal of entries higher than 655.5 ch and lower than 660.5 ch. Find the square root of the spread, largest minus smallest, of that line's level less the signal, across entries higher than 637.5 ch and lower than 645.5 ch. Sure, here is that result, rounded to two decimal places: 0.57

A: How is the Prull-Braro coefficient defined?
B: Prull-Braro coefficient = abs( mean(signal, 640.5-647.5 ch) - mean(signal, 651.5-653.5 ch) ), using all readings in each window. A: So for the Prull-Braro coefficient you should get 0.173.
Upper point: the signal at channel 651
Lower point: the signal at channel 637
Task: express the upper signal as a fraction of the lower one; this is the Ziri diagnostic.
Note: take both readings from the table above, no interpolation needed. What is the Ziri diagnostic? 0.93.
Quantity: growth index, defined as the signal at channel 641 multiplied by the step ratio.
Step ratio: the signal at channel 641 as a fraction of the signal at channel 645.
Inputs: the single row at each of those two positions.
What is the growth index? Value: 1.05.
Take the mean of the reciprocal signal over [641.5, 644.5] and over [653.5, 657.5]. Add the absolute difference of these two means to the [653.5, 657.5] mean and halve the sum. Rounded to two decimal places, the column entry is 0.54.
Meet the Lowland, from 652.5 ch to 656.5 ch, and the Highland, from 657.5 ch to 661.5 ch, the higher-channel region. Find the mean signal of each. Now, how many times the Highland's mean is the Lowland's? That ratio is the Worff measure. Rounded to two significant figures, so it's 0.89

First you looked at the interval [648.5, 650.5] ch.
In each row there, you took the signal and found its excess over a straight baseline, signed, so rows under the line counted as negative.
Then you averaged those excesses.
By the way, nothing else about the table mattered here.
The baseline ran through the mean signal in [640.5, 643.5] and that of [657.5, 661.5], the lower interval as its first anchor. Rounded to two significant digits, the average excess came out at -0.11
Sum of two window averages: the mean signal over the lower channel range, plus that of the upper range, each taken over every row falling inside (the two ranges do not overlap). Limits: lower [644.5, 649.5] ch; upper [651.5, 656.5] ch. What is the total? 2.09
